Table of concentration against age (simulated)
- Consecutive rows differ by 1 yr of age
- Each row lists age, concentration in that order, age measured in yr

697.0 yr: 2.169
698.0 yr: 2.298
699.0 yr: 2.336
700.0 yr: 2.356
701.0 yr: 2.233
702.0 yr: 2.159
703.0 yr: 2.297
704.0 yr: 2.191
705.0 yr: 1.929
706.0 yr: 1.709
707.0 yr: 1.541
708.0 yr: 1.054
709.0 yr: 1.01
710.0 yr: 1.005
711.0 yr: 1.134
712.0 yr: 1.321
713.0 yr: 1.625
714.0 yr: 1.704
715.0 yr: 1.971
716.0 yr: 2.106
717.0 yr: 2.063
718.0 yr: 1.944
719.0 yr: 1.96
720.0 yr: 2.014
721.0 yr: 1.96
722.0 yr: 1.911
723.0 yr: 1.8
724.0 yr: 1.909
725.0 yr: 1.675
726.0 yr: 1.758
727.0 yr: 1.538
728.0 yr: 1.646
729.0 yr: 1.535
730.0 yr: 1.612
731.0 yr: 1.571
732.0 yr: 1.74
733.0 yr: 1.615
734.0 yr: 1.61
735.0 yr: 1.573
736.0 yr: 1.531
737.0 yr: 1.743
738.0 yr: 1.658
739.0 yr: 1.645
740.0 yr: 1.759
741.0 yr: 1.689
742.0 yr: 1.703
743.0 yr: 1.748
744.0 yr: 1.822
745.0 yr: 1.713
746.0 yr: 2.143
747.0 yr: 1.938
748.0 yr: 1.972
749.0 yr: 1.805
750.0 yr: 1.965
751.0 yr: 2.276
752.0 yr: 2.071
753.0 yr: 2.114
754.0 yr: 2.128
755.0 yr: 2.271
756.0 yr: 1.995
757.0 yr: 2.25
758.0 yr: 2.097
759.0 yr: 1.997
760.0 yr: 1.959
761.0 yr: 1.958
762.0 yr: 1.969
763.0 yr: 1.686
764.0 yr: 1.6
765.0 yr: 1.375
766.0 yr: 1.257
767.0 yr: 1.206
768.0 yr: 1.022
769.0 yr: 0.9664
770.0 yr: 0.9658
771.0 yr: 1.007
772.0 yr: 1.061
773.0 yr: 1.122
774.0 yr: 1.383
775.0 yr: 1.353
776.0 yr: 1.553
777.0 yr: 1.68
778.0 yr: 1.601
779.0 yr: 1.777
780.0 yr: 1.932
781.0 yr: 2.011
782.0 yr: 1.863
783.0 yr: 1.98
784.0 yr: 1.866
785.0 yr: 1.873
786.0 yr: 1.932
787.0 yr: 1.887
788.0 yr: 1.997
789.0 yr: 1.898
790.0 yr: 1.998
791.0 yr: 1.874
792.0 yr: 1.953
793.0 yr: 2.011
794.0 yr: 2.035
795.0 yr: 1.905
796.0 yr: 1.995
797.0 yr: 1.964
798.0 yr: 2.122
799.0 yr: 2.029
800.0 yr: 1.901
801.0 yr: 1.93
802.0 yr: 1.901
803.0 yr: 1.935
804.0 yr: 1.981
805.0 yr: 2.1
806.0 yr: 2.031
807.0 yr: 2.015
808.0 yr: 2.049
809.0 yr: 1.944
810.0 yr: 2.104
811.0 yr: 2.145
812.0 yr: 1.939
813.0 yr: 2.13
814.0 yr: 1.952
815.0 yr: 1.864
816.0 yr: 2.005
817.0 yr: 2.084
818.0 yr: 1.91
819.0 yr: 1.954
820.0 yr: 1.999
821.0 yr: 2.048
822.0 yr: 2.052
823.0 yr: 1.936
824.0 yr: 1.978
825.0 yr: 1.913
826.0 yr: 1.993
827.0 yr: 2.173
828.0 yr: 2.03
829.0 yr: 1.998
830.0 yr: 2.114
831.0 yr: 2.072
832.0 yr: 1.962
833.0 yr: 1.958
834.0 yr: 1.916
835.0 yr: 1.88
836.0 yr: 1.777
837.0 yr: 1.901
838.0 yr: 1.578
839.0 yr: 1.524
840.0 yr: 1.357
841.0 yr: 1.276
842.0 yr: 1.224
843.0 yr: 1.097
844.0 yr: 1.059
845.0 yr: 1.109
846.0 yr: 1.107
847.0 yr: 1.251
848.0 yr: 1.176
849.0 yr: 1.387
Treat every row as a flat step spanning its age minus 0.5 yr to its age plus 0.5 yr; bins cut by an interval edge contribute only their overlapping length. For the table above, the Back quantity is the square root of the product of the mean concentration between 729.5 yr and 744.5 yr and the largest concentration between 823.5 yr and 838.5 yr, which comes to 1.90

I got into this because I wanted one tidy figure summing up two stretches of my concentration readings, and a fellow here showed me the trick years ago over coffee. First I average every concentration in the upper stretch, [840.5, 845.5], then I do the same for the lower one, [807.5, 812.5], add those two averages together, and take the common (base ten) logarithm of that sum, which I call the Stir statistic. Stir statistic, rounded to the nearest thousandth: 0.504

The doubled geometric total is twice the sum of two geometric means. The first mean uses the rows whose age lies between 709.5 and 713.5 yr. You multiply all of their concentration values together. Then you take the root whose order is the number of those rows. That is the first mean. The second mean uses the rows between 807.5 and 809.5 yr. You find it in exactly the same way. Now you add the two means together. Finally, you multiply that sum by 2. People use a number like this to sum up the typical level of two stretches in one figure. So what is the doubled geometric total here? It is 6.5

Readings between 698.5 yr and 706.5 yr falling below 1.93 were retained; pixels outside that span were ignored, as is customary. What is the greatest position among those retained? 706.0 yr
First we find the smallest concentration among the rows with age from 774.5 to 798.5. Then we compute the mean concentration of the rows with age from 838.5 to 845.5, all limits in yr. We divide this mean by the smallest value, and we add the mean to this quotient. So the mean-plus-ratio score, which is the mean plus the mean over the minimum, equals 2.15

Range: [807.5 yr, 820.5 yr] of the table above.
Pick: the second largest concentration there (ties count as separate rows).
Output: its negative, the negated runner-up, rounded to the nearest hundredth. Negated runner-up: -2.13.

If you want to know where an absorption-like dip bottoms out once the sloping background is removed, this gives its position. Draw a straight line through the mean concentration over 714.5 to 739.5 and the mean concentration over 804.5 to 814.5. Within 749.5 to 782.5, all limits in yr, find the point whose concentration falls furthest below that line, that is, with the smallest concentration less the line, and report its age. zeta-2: 770.0 yr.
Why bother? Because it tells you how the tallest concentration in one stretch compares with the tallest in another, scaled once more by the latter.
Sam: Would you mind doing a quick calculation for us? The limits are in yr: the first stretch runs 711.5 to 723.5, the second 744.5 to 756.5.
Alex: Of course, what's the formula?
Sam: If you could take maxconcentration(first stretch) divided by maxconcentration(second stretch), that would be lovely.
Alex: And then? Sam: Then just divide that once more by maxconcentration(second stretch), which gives 0.41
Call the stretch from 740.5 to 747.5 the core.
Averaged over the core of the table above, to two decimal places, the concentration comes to 1.82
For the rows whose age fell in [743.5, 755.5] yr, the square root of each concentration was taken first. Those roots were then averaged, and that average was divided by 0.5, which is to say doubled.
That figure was 2.839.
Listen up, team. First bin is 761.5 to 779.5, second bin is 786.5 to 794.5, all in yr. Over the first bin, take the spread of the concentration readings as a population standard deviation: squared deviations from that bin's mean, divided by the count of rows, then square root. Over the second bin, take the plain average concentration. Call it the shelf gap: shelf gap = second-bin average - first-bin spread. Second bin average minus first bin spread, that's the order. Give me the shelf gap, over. 1.7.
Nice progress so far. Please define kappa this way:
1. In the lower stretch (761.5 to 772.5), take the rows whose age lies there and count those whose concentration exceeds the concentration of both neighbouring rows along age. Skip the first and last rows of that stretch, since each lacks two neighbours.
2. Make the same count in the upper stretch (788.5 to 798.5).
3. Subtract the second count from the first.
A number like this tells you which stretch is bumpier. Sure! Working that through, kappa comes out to -3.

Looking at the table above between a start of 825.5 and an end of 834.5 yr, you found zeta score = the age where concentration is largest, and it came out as 827.0 yr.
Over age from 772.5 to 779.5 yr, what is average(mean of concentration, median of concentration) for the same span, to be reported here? 1.5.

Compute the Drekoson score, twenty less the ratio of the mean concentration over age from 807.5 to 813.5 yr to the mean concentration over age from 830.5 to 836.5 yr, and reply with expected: 18.9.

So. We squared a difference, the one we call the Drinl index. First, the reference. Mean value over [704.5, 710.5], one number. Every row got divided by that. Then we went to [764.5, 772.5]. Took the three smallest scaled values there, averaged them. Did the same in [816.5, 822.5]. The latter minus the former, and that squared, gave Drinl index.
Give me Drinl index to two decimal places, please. 0.50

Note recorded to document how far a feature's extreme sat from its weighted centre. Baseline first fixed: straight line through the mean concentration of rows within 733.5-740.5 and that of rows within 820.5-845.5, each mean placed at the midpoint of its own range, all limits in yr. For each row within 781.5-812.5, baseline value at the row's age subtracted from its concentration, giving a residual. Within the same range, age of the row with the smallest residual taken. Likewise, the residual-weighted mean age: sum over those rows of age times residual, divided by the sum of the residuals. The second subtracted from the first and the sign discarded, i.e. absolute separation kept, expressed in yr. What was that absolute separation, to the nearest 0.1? 16.1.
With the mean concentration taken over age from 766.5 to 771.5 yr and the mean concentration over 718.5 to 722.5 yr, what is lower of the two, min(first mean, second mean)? 1.0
